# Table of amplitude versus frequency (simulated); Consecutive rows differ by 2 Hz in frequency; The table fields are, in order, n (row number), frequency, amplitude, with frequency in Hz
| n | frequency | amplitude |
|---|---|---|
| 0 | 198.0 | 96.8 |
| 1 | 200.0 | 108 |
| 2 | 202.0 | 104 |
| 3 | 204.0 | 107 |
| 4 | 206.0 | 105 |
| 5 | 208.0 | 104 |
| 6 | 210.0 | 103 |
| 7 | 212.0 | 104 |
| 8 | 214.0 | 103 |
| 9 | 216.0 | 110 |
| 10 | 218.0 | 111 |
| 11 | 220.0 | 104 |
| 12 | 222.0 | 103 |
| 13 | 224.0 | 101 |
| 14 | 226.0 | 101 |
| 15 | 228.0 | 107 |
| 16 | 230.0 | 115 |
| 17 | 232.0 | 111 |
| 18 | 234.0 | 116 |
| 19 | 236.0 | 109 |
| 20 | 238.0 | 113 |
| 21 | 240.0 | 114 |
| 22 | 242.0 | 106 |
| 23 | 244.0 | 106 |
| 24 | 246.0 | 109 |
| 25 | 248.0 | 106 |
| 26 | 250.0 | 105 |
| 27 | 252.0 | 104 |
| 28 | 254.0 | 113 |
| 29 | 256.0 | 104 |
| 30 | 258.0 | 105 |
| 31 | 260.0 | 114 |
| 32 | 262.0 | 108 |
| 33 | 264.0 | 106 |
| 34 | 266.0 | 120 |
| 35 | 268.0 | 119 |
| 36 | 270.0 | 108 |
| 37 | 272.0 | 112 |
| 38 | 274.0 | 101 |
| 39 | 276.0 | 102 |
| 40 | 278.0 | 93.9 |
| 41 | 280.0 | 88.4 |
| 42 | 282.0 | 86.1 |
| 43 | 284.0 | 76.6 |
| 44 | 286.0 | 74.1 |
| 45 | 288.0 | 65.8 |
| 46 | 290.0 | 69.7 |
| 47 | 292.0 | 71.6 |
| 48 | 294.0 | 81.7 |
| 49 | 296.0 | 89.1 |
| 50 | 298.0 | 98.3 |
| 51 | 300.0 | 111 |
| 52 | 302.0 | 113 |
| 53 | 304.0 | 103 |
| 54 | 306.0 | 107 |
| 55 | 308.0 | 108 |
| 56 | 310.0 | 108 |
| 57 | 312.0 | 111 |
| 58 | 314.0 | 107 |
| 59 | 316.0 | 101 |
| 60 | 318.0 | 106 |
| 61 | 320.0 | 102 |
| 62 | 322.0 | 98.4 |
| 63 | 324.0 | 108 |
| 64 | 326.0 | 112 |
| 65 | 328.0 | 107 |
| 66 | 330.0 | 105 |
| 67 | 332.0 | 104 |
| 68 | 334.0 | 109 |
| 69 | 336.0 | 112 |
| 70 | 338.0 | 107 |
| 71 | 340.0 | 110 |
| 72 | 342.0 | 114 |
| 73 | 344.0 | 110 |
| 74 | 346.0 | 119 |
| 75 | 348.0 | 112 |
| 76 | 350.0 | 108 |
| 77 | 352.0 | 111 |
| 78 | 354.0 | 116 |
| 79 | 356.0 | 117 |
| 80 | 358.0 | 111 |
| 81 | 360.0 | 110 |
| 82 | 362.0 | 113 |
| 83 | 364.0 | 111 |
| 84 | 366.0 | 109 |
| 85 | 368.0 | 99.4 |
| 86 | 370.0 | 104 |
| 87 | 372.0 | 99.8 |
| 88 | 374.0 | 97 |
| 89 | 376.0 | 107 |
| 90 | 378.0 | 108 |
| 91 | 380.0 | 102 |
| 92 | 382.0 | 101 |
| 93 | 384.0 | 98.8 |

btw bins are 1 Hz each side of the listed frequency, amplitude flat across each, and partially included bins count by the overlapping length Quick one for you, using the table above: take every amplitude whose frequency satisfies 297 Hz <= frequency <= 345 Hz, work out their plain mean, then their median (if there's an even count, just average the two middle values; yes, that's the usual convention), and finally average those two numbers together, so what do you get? 107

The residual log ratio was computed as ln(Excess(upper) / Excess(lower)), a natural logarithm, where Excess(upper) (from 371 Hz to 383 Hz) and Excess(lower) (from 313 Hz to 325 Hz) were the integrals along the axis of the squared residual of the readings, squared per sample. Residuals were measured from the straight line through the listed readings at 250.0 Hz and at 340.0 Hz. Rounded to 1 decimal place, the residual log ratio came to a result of 1.0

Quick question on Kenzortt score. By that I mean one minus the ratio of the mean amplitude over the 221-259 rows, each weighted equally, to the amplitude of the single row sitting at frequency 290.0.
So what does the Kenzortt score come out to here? -0.546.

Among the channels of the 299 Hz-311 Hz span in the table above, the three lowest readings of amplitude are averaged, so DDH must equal 106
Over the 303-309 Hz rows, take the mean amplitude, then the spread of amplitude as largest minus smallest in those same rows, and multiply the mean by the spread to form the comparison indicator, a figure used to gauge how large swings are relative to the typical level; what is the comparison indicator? 530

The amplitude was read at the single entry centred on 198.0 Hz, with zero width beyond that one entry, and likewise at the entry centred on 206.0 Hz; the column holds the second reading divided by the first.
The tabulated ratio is 1.1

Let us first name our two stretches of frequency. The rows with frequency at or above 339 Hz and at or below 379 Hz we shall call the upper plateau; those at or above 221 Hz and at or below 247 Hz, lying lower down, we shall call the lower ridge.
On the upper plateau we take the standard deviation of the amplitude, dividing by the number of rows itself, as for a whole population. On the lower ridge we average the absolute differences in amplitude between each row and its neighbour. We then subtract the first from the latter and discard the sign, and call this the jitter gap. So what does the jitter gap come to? 1.6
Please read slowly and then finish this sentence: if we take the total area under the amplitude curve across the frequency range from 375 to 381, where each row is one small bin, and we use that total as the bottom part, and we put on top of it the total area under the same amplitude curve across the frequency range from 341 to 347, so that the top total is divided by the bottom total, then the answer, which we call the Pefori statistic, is 1.1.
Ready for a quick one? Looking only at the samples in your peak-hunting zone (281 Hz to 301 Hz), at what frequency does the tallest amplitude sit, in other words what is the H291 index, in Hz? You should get 300.0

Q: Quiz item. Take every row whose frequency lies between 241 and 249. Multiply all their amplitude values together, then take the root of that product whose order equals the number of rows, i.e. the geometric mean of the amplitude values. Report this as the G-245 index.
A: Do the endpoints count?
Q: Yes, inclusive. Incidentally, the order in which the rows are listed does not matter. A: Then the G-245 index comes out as 106.7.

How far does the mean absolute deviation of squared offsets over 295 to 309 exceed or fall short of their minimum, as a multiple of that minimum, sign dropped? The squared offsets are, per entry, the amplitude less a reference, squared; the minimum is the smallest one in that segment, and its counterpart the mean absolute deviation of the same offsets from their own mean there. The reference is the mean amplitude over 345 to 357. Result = 225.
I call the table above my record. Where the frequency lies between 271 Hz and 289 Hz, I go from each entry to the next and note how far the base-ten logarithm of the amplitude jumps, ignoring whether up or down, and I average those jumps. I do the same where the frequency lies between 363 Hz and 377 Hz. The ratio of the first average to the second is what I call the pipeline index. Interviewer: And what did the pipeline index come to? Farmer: 1.28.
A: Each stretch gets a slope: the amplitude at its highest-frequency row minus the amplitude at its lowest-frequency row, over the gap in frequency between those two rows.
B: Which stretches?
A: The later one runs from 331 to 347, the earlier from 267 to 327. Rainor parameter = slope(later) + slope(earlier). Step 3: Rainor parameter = 1.0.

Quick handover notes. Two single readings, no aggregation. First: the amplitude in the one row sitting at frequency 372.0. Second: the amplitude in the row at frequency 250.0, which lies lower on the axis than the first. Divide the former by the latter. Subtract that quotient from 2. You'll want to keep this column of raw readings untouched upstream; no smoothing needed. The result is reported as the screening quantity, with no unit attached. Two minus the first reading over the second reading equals 1.05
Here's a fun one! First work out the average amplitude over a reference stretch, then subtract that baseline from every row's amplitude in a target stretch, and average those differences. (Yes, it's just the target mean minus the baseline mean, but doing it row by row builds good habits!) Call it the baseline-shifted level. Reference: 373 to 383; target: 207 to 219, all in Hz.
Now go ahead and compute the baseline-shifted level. 2.8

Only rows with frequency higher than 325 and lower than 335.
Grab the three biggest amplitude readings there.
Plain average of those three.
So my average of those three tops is 109.3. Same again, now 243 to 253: 107.0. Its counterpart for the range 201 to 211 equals 105.3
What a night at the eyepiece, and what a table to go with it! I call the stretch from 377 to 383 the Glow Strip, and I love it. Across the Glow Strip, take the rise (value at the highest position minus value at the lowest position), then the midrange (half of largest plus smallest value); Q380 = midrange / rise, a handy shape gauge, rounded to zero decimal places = -15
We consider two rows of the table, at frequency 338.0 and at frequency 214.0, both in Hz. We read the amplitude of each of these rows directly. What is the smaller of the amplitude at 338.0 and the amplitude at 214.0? 103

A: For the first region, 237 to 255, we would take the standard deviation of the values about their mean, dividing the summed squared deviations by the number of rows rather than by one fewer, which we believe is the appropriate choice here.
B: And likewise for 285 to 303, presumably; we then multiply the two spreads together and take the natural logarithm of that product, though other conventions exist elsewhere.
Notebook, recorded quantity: 4.1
